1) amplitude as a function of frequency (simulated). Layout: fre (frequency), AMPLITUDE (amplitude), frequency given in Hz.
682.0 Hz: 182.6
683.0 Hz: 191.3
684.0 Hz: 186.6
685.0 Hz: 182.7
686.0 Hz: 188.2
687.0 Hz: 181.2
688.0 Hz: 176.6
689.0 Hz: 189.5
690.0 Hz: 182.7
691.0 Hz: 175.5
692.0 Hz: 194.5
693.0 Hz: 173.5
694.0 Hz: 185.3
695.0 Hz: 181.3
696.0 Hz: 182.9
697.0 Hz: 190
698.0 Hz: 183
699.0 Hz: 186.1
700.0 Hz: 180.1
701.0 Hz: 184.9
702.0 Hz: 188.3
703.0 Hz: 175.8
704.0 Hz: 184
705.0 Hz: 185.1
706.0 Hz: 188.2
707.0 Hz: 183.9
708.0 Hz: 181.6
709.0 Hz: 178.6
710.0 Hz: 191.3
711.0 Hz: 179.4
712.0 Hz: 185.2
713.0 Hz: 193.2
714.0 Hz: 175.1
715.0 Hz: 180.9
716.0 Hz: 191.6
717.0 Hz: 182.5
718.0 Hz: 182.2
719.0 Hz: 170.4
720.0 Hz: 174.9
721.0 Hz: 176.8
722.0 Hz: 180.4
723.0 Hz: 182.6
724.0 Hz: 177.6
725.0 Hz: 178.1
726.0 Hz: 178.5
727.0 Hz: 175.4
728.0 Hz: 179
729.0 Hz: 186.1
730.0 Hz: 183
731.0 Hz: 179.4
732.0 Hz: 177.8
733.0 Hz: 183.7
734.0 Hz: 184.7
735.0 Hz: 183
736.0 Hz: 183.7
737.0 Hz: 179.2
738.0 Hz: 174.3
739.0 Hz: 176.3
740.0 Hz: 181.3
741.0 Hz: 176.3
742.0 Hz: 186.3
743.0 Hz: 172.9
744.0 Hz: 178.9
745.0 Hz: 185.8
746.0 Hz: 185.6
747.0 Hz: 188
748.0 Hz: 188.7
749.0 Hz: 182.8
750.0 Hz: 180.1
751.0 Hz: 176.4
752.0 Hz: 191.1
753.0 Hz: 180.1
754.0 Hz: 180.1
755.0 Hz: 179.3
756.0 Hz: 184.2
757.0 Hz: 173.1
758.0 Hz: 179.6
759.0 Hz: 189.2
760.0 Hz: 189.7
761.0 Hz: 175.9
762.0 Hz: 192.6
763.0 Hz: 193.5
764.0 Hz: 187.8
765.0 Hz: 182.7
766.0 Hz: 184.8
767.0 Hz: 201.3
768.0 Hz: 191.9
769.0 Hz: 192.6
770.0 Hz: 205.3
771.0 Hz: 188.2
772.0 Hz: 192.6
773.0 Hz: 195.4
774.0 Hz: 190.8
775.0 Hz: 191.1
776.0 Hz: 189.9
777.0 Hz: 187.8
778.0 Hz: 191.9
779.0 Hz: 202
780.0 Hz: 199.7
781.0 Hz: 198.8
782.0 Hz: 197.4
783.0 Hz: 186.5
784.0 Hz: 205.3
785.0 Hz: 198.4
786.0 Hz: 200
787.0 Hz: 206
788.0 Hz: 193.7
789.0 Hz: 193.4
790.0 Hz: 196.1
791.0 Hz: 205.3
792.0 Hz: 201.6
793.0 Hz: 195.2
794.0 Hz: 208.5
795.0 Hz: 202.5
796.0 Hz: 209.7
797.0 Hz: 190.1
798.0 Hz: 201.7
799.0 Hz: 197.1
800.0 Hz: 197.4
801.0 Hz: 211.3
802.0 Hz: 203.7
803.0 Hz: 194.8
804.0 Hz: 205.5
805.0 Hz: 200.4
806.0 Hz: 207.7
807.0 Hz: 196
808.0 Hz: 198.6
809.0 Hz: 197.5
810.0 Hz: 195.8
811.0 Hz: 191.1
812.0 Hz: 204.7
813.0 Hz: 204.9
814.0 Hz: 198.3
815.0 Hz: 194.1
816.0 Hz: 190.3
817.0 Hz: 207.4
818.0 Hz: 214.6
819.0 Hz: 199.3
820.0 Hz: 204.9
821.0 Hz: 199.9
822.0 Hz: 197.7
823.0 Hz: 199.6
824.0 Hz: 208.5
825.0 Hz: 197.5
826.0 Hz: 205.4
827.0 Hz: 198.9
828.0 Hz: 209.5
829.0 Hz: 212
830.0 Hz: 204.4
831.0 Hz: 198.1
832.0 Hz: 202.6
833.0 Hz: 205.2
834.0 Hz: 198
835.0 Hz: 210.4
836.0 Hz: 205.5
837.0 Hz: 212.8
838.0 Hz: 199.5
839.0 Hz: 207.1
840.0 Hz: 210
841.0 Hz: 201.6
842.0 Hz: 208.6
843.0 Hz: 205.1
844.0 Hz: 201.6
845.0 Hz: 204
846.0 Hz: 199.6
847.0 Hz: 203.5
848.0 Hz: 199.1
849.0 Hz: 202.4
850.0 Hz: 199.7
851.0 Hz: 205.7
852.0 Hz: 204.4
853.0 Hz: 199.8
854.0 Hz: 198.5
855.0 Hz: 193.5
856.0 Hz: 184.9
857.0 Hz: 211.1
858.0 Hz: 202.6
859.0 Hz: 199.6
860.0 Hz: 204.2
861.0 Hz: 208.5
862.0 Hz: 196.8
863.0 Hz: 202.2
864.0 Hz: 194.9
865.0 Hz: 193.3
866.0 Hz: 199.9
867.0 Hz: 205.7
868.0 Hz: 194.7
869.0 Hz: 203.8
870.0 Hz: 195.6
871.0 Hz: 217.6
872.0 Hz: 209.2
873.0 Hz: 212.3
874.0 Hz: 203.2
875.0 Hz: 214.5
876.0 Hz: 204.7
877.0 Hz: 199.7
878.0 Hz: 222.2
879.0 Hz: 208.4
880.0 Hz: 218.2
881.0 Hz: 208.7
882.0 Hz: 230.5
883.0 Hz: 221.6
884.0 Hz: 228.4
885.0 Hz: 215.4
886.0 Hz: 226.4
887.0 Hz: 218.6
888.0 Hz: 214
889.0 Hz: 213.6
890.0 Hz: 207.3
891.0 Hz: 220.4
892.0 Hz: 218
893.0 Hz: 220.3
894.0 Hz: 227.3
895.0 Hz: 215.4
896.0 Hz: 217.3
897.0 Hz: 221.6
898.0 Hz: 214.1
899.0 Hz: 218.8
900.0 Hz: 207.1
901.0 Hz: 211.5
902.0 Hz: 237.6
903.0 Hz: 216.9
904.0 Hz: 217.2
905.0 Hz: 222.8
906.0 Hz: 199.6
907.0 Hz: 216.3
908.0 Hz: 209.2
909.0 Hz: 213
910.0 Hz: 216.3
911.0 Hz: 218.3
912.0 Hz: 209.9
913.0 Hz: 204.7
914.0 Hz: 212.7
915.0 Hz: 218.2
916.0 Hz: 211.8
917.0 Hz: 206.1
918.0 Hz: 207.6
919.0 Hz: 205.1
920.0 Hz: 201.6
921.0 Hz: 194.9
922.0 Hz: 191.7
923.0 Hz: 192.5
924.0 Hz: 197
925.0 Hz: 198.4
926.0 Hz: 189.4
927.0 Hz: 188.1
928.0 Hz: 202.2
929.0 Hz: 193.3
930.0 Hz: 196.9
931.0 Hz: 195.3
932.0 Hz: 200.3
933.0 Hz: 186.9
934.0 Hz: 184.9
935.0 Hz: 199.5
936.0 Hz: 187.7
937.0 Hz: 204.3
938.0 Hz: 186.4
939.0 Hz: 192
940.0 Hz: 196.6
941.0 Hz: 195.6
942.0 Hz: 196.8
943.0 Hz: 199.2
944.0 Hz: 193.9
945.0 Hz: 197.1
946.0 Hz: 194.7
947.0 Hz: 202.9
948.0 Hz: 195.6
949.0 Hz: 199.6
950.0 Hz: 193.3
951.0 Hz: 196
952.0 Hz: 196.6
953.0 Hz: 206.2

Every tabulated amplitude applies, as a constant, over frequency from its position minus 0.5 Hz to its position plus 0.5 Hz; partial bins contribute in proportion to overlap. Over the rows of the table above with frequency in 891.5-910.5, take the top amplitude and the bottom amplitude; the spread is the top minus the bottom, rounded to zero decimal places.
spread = 38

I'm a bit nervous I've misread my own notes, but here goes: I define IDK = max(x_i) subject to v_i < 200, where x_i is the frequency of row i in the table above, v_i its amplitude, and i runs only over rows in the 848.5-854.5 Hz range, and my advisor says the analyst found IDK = 854.0 Hz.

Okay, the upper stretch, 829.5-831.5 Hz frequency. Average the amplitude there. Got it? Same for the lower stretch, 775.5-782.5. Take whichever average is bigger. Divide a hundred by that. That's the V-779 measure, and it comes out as 0.497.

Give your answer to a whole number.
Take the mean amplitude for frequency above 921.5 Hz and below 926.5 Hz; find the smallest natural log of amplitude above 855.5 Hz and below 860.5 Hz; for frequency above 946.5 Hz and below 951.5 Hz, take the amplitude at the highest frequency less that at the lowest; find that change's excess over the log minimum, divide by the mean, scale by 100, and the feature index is -6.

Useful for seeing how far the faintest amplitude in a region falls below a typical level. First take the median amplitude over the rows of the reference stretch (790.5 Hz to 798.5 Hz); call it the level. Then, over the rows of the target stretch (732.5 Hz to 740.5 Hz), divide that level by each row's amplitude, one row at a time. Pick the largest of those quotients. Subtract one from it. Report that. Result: 0.159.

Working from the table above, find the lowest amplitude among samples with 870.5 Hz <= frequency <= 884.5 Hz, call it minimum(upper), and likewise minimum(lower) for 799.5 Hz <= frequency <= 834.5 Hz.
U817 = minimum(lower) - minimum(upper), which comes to -9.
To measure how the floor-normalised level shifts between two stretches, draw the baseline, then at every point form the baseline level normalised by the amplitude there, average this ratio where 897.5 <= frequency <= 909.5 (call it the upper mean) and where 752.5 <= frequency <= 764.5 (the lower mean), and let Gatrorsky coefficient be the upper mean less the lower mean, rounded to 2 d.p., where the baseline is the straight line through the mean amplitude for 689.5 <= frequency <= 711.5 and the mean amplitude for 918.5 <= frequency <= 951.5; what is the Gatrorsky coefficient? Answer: -0.11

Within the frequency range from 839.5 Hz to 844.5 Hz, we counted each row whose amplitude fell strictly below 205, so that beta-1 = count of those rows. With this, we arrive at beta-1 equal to 2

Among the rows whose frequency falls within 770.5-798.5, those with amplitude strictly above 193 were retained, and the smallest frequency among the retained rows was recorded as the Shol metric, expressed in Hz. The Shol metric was 773.0 Hz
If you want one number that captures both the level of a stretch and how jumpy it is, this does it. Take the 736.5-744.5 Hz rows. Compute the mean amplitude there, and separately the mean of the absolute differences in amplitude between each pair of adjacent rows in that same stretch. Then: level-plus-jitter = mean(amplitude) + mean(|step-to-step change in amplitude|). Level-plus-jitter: 185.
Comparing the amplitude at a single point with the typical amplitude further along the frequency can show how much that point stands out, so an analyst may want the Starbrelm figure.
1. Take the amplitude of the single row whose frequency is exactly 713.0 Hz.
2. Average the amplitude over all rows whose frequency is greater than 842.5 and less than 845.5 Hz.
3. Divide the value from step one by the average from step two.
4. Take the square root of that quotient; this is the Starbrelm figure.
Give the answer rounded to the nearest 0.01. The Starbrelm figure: 0.97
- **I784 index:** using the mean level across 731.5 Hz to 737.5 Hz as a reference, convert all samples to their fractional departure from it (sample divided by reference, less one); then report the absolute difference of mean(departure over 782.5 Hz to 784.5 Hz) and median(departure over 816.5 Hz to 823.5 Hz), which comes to 0.022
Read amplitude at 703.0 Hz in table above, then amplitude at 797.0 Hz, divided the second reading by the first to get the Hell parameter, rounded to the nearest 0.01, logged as 1.08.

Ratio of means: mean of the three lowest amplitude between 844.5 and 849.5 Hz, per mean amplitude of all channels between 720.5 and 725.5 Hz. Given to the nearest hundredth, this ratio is 1.12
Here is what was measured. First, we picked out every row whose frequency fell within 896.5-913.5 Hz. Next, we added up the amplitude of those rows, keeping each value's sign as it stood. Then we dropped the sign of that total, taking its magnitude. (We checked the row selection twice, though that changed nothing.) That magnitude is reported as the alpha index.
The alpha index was 3655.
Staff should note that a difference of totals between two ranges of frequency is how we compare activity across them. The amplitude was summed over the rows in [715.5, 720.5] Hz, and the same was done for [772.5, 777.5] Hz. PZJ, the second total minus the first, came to 53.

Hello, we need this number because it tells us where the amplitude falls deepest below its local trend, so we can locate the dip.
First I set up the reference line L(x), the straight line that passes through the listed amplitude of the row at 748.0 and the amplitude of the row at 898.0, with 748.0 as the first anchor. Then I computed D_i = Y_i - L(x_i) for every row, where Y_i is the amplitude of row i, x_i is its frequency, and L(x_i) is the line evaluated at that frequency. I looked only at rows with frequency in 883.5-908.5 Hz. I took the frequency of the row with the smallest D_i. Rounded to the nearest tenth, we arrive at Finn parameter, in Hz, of 906.0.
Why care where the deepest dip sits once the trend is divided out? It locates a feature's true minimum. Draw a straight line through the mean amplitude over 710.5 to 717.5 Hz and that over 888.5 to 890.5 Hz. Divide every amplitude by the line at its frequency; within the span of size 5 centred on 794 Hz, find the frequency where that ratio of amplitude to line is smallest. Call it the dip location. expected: 793.0 Hz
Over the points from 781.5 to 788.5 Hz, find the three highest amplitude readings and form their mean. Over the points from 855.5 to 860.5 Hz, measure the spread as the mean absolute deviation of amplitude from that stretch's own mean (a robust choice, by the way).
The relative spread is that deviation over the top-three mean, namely 0.032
